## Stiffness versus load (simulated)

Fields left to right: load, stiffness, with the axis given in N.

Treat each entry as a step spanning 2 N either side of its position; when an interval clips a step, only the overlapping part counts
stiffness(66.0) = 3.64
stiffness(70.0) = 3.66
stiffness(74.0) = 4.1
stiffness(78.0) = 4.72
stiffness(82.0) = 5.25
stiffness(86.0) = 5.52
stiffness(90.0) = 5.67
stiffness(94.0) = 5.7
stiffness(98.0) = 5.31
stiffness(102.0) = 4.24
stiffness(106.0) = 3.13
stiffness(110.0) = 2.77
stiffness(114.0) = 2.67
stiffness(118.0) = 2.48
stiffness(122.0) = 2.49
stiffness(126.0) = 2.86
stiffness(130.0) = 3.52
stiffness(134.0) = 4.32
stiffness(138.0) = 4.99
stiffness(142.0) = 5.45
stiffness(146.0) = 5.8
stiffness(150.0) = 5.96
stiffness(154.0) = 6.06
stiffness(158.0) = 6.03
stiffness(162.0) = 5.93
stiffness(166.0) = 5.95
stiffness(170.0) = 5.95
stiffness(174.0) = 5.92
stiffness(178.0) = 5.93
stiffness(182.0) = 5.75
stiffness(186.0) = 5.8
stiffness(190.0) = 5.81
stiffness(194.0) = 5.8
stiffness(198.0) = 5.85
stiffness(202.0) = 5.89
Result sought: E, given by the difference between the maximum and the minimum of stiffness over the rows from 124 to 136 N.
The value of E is 1.5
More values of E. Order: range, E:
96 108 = 2.2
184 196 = 0.0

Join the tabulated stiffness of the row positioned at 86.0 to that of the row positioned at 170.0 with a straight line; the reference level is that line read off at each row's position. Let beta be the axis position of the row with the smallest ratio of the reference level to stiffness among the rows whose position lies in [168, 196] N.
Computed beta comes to 170.0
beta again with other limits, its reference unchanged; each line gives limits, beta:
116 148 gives 146.0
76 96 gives 94.0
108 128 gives 126.0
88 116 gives 94.0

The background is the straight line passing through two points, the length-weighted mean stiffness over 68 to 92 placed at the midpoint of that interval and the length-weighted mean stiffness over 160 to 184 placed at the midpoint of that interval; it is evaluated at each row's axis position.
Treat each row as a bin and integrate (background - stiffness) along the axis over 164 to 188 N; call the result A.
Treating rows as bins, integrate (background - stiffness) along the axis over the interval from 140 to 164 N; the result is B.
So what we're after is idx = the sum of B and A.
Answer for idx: -3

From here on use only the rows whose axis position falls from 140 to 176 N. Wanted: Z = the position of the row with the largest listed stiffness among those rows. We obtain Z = 154.0 N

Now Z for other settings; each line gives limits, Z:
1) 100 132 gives 102.0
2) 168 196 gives 170.0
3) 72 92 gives 90.0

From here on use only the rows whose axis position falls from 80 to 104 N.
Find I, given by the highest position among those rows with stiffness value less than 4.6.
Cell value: 102.0 N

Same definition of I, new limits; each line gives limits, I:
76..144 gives 134.0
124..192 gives 134.0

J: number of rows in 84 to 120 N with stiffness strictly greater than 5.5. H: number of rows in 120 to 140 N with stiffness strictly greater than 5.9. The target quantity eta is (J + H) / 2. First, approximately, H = 0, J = 3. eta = 1.5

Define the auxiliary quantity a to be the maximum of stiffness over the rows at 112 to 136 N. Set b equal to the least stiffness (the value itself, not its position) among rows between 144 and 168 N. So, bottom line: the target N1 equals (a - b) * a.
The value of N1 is -6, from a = 4.32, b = 5.8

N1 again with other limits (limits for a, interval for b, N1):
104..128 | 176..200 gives -8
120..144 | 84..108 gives 13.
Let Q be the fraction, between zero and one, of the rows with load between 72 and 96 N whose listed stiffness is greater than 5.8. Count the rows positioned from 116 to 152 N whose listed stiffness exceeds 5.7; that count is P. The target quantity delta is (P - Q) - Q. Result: 2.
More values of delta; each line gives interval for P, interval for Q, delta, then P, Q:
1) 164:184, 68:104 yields 5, 5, 0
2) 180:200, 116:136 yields 5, 5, 0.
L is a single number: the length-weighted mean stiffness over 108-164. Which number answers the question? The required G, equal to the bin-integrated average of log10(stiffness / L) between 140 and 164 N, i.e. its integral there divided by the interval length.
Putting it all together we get 0.13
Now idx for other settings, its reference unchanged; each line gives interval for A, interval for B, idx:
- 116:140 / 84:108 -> 49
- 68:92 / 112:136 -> 55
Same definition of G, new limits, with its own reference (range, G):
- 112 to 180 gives 0.02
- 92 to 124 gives -0.11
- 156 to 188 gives 0.13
